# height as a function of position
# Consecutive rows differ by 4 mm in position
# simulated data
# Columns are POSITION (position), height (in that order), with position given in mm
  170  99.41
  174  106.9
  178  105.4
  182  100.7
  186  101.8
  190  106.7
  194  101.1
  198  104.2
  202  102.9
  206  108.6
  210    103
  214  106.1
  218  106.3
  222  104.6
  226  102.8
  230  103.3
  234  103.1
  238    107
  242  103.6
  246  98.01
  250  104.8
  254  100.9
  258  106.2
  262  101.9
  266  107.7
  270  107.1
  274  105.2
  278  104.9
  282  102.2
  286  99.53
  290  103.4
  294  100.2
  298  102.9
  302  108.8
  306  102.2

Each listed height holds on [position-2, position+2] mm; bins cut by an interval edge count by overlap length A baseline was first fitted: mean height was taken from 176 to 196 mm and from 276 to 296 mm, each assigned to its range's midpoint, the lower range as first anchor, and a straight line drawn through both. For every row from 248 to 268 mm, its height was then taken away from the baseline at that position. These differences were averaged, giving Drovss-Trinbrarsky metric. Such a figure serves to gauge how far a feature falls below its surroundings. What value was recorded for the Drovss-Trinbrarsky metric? -1.9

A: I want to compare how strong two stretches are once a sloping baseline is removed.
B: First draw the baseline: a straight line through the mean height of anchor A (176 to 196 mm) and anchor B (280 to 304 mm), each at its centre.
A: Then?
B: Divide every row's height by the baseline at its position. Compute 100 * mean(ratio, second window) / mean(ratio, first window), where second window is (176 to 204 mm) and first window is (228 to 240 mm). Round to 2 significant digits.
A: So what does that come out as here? 99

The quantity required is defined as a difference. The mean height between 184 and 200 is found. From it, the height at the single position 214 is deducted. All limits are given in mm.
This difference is -3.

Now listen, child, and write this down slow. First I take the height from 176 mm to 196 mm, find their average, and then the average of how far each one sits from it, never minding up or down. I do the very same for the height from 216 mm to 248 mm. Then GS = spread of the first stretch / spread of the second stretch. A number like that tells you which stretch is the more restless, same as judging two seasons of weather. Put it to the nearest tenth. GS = 1.3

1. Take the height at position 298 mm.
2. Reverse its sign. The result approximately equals -103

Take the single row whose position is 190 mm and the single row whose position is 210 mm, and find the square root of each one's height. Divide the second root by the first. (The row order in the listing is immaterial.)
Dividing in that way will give 0.98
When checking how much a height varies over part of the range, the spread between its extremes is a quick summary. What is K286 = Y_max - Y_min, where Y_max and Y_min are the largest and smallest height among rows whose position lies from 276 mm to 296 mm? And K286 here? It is 5.4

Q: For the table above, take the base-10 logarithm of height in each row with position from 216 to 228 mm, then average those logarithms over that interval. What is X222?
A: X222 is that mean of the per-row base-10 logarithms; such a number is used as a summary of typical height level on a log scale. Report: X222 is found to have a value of 2.02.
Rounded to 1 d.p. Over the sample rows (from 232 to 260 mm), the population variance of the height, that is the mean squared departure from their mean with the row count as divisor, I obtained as 8.3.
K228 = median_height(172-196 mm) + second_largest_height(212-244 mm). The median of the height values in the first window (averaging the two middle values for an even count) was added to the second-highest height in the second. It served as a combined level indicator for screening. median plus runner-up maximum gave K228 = 210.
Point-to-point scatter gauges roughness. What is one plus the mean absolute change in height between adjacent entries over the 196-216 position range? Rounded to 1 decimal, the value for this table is 4.9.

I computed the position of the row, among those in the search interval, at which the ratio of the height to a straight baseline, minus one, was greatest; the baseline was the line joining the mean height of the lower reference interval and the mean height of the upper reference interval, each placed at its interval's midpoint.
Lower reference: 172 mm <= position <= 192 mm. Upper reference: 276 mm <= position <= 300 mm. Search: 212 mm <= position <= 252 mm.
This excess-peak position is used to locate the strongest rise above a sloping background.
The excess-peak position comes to 238 mm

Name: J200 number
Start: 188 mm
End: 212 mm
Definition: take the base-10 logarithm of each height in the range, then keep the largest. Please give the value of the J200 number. 2.036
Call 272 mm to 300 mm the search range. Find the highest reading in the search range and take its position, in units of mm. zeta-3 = 274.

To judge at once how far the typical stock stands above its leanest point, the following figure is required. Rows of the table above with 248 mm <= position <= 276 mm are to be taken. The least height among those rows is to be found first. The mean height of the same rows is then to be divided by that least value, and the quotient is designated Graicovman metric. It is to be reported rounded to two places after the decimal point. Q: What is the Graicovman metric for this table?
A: 1.04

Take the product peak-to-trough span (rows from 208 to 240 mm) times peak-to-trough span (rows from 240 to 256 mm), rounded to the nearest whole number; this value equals 29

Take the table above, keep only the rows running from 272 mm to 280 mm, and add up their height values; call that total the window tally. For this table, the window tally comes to 210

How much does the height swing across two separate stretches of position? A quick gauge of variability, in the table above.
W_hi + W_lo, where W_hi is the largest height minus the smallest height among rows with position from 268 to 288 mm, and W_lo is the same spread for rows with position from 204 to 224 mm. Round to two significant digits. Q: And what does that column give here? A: 13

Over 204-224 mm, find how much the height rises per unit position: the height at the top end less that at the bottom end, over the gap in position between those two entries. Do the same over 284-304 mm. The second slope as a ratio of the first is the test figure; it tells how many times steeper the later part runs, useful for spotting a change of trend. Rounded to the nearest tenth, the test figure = -2.3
